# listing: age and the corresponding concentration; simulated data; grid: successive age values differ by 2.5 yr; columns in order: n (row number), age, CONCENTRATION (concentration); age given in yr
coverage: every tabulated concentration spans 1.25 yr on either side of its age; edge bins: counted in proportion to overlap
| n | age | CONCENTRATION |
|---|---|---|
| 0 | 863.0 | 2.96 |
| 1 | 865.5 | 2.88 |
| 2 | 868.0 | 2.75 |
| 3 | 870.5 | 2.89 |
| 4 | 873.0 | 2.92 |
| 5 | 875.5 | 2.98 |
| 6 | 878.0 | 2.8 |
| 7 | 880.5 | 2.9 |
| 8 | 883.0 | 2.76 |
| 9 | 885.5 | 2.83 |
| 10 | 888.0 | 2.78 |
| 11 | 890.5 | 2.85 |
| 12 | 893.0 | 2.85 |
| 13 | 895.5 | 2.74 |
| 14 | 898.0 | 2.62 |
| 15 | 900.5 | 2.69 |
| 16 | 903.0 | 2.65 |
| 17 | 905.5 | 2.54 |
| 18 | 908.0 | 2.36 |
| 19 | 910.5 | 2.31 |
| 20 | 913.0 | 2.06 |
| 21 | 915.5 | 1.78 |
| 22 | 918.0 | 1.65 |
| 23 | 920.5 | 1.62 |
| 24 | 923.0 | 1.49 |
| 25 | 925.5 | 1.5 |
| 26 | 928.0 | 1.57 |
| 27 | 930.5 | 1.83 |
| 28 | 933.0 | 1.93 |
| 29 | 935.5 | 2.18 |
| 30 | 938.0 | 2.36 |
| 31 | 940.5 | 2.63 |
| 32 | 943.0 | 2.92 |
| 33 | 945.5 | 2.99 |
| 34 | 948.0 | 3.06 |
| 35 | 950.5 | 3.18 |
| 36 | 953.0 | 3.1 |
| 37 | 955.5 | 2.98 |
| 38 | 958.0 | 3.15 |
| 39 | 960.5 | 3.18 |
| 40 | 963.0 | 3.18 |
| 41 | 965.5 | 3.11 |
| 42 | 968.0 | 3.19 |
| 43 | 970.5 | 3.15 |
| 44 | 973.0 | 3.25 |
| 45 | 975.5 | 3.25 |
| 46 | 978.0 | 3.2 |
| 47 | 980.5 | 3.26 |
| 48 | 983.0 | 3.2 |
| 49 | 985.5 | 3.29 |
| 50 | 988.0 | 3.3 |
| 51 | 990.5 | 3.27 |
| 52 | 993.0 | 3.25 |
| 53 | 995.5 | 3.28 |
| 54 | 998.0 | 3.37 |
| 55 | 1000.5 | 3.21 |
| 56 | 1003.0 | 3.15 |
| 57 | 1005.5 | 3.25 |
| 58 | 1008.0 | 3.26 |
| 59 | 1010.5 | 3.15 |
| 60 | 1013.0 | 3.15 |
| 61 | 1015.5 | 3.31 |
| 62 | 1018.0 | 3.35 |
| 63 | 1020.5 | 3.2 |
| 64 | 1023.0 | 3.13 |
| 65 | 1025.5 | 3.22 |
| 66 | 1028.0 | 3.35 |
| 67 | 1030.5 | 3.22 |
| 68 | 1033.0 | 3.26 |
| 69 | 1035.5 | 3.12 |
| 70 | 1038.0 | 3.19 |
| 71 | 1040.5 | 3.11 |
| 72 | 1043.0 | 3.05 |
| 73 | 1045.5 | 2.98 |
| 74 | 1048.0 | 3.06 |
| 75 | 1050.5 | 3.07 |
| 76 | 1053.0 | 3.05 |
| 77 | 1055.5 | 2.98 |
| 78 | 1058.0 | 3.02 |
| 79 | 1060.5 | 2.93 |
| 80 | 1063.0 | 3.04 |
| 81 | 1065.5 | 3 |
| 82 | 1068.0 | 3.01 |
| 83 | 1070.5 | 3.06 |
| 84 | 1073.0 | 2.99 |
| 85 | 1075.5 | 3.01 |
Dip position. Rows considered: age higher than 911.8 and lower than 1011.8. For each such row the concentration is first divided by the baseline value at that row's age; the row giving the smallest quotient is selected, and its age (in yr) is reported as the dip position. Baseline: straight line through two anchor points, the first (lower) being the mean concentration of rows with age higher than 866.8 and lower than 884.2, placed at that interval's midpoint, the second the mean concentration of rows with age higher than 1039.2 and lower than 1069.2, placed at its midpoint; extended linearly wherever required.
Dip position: 923.0 yr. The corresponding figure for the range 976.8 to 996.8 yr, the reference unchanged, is 983.0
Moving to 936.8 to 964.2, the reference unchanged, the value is 938.0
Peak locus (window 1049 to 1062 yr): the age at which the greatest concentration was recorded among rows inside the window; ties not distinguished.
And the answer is 1050.5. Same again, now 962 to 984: 980.5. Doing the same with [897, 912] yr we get 900.5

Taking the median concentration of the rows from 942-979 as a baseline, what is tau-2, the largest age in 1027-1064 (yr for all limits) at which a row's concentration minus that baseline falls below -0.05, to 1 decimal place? 1063.0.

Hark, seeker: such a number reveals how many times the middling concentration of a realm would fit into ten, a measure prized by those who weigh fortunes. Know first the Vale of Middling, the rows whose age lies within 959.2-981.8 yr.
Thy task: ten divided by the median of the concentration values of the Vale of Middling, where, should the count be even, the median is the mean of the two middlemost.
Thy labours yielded 3.13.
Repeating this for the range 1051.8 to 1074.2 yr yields 3.32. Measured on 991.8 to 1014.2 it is 3.08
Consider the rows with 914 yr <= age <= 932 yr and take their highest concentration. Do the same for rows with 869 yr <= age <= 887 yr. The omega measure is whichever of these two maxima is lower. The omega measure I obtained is 1.8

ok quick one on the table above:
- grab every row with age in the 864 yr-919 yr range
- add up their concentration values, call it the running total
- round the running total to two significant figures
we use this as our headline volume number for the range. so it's 58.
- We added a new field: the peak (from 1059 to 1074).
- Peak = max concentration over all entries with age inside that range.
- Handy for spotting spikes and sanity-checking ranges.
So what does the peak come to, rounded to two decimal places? 3.06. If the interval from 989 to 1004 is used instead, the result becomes 3.37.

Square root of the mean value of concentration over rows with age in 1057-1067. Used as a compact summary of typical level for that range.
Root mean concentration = 1.73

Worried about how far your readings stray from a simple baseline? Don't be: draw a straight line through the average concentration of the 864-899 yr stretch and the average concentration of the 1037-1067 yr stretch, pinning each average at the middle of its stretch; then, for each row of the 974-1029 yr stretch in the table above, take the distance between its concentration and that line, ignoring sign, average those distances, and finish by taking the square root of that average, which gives 0.52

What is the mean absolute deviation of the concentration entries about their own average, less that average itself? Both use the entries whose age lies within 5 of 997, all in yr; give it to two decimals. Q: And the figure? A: -3.23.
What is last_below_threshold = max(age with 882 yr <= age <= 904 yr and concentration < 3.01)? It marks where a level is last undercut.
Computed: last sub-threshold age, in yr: 903.0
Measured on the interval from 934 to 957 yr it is 955.5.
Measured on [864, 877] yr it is 875.5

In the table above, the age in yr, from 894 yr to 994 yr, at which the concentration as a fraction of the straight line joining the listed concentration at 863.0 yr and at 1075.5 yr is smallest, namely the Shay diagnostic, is 923.0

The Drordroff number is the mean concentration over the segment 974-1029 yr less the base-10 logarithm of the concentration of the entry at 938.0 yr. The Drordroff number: 2.87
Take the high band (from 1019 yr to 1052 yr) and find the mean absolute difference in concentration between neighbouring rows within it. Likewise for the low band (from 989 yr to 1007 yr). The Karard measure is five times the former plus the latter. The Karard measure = 0.48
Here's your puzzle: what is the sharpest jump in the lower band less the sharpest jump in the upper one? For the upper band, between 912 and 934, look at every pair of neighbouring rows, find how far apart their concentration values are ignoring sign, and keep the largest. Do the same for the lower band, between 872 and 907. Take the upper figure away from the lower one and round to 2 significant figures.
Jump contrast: -0.10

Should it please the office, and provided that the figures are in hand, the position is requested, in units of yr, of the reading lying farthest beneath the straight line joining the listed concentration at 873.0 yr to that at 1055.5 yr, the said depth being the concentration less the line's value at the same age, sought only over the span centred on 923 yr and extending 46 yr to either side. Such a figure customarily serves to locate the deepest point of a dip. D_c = 923.0 yr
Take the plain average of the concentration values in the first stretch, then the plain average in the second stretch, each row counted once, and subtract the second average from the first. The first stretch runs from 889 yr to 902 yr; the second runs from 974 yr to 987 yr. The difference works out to -0.49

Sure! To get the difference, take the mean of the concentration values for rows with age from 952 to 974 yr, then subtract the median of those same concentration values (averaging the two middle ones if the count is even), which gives -0.007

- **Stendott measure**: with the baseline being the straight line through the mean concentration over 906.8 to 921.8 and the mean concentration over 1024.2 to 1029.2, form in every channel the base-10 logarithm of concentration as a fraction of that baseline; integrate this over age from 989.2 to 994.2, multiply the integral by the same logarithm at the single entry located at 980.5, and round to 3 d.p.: 0.021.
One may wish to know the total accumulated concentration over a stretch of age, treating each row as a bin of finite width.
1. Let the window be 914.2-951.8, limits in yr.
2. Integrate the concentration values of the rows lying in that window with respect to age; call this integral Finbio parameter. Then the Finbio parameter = 82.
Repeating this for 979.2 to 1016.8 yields 122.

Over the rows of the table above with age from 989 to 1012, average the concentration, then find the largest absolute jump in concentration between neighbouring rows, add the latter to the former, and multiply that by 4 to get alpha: 13.6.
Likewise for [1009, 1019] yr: 13.6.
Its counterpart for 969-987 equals 13.3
